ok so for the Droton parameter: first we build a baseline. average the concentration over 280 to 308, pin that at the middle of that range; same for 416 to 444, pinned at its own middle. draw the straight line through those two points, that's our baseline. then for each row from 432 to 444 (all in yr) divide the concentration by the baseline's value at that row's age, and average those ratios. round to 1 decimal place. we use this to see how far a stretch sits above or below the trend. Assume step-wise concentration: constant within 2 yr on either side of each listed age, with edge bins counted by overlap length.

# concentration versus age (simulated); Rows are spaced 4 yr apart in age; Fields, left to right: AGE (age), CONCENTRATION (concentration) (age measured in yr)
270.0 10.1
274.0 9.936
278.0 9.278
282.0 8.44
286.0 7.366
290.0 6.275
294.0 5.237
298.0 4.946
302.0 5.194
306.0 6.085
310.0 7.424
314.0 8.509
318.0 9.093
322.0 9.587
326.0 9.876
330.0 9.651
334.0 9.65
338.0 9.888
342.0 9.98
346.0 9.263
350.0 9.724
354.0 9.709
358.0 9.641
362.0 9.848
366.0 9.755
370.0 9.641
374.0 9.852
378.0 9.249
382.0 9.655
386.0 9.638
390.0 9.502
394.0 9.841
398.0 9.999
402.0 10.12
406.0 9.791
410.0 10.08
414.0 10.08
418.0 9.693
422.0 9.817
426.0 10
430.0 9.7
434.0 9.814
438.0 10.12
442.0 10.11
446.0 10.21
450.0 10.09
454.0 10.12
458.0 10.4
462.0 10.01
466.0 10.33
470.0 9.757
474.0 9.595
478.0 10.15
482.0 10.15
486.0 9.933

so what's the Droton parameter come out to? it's 1.0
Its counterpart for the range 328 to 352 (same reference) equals 1.3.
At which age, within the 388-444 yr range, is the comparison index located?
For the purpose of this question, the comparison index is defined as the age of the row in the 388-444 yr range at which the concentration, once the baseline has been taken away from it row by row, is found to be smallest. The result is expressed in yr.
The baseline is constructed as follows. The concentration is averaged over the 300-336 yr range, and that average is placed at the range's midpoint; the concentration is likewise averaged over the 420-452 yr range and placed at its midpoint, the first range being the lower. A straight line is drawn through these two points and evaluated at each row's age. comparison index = 430.0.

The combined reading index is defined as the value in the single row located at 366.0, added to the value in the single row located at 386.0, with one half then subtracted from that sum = 18.9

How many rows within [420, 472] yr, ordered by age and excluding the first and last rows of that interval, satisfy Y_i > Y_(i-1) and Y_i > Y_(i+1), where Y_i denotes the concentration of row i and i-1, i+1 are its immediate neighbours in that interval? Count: 5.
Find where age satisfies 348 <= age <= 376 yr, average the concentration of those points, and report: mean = 9.7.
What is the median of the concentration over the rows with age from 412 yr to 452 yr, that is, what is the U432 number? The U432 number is 10.04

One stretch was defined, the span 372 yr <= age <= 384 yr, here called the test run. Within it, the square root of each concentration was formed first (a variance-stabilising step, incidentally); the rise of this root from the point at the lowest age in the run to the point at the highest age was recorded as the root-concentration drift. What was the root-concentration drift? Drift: -0.032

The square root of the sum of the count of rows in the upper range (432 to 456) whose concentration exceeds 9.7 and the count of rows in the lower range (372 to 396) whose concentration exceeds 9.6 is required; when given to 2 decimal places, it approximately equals 3.16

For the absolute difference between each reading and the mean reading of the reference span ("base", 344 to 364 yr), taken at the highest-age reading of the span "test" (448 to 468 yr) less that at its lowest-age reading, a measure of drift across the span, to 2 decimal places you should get 0.24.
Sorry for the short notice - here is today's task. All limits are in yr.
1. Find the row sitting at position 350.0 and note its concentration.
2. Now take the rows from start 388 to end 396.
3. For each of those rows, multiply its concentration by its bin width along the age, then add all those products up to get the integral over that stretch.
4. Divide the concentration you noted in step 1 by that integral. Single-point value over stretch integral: 0.13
